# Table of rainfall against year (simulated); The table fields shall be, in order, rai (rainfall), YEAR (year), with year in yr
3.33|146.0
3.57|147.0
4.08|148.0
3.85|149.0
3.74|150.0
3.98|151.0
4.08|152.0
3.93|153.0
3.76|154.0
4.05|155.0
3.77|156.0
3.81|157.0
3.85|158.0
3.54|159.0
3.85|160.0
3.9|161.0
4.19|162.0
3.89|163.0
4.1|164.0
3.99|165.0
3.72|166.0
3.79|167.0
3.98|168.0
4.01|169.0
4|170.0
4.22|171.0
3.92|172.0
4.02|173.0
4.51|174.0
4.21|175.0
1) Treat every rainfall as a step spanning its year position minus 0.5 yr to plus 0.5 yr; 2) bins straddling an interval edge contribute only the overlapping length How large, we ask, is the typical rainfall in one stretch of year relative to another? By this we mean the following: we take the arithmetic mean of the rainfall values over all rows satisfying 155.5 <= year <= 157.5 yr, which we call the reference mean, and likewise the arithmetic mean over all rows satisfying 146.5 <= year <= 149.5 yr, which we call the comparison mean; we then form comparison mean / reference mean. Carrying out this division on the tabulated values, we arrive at 1.011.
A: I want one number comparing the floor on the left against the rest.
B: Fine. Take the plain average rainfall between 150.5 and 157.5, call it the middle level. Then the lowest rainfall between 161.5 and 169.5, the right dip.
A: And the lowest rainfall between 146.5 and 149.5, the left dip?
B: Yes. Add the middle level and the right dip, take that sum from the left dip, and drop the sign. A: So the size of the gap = 4.06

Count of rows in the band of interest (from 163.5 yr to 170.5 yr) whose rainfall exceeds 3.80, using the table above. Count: 5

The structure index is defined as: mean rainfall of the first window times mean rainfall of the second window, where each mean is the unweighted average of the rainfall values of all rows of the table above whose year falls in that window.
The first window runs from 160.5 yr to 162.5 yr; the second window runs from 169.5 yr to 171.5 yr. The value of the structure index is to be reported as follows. 16.6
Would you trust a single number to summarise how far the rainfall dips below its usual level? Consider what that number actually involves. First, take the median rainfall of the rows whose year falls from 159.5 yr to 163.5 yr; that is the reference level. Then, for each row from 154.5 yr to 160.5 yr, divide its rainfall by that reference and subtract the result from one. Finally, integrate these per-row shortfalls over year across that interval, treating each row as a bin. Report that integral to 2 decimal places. 0.13 yr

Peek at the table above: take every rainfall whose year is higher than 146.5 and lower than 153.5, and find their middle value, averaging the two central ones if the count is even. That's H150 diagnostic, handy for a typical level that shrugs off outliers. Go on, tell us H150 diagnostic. 3.93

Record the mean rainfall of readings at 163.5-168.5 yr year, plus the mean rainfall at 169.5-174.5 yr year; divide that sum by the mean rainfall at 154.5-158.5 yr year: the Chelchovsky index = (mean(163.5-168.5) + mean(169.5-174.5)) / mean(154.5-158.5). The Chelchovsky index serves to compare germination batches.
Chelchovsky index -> 2.08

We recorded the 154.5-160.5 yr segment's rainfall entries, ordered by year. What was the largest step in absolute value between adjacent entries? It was 0.310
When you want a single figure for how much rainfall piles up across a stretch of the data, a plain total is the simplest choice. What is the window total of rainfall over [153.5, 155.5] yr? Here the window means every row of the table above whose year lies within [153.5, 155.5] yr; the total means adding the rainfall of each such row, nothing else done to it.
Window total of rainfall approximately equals 7.81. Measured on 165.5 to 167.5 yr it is 7.51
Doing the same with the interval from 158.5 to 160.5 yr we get 7.39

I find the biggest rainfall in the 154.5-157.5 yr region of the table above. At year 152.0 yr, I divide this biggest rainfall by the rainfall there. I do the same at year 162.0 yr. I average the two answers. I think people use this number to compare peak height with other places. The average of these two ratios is 0.98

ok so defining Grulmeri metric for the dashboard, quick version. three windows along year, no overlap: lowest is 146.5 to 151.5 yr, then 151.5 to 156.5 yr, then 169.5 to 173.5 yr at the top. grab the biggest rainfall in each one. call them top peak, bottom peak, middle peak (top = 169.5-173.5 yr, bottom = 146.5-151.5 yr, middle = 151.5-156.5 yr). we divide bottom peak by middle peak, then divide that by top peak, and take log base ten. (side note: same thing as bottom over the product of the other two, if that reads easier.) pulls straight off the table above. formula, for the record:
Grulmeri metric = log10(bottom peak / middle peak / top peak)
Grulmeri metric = -0.625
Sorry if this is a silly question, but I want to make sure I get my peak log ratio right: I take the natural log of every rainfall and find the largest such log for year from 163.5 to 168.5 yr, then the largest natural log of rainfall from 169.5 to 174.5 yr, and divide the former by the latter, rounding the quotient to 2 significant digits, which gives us 0.94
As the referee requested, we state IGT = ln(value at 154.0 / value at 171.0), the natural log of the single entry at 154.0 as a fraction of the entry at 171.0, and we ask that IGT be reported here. -0.12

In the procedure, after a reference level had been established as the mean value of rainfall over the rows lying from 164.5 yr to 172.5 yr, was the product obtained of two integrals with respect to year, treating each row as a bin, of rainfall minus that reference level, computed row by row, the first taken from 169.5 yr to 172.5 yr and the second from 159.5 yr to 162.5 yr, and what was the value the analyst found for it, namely 0.02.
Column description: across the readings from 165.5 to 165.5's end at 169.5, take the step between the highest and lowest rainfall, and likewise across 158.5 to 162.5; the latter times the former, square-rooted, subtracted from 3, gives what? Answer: 2.57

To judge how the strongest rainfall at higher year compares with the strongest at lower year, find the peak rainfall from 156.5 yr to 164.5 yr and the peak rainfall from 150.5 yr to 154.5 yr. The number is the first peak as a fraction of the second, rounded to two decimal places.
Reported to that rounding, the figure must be 1.03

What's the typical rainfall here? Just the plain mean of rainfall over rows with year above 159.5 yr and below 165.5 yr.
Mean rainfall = 3.99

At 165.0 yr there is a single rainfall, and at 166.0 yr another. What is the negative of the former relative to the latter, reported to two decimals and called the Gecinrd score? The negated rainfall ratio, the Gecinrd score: -1.07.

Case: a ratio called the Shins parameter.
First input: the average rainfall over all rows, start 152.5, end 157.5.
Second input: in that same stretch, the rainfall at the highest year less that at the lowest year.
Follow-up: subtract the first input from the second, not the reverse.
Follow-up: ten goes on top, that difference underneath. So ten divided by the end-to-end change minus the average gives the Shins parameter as -2.510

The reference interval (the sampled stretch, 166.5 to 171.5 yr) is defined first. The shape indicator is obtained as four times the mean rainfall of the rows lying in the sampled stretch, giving 16.0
